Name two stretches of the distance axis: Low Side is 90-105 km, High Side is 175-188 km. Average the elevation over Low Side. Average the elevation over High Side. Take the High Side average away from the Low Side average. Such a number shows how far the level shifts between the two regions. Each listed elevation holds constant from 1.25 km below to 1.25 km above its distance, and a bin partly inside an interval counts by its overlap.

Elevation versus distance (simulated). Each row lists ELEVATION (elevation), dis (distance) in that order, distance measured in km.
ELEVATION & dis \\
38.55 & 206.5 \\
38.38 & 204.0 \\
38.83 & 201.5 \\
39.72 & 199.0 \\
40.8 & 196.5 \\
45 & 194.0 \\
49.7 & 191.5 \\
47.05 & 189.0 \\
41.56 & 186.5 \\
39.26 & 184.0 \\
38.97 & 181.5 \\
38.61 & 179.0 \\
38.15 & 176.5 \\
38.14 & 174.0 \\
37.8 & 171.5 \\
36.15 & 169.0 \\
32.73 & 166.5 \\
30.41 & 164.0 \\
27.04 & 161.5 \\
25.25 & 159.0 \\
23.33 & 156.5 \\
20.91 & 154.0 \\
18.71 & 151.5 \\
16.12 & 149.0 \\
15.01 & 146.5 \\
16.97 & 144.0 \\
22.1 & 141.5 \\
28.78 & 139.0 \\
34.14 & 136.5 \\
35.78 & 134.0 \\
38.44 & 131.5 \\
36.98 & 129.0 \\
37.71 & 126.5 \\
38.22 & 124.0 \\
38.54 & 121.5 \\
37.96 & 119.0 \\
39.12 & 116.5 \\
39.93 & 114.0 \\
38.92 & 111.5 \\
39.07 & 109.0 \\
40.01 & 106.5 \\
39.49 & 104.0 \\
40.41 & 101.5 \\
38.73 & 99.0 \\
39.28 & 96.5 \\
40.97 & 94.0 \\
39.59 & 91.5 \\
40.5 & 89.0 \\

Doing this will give 0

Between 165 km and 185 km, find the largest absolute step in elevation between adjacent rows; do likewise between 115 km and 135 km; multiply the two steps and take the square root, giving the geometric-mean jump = 3.0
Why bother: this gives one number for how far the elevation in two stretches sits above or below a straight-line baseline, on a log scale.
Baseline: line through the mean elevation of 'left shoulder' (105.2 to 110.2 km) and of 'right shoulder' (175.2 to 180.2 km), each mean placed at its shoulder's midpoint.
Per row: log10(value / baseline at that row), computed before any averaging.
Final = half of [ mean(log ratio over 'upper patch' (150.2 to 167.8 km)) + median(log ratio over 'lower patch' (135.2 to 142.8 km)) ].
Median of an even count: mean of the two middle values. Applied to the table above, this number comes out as -0.16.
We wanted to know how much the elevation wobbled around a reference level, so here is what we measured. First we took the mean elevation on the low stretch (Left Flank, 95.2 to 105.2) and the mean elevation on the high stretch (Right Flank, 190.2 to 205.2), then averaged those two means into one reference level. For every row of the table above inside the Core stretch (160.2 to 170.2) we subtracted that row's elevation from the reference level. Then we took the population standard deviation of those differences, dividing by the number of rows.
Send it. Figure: 3.3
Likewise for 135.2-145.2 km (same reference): 6.5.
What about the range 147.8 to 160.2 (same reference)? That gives 3.2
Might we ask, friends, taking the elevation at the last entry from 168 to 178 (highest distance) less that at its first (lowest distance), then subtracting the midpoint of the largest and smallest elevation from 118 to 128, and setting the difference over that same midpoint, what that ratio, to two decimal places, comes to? -0.95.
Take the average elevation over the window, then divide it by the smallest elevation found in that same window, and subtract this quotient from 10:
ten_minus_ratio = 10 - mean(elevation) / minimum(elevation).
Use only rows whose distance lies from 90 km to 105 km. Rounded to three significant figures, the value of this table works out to 8.97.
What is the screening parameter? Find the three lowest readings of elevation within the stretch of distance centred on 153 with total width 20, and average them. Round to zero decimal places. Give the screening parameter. 16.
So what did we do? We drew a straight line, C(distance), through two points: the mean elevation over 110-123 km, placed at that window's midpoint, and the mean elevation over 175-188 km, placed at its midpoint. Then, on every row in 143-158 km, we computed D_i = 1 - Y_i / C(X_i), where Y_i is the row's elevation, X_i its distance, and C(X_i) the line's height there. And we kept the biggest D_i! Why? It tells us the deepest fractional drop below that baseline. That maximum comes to 0.62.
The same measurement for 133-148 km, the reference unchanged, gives 0.62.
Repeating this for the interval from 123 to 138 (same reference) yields 0.13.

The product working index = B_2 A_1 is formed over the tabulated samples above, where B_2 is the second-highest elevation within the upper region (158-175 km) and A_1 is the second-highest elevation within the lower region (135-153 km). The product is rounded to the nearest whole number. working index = 1088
